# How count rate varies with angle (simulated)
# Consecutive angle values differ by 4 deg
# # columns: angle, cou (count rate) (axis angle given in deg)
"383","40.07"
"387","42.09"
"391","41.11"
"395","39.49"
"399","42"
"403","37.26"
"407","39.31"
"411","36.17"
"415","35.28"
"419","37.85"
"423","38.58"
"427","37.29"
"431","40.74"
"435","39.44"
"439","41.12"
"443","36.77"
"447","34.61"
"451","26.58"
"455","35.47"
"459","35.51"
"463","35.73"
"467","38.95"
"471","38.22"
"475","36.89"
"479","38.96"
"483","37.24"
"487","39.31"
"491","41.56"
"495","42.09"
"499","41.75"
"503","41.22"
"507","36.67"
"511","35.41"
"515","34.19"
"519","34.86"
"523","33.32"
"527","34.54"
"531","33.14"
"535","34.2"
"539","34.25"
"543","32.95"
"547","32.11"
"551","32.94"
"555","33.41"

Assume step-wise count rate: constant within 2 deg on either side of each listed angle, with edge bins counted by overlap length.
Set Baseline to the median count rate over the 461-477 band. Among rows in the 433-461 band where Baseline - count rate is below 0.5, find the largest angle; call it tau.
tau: 439 deg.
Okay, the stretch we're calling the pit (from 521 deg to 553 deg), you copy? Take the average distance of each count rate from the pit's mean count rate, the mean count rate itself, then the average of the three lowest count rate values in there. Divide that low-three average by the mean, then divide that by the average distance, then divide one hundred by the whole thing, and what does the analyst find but 69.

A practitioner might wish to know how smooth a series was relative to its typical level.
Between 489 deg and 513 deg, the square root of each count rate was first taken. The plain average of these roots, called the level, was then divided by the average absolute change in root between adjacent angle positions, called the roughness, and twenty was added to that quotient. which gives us 75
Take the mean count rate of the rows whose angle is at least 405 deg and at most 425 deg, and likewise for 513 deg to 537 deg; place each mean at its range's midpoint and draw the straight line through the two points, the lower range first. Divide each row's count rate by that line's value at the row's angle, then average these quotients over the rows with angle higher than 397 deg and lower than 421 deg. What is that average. 1.01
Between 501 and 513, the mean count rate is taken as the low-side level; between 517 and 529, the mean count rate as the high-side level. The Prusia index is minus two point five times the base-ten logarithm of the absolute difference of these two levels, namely -1.37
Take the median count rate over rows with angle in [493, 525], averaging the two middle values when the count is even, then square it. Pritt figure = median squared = 1299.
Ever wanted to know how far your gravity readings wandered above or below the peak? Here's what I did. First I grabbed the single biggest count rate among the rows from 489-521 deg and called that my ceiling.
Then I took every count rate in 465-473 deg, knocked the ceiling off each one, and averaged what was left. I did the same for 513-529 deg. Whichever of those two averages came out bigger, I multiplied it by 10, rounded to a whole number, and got -35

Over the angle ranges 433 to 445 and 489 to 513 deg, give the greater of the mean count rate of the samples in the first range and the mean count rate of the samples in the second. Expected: 39.8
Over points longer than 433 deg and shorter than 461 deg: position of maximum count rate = 439 deg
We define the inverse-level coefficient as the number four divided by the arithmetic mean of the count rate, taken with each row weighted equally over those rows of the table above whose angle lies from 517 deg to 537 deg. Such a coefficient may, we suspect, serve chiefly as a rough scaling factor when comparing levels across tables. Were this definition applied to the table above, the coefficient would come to 0.118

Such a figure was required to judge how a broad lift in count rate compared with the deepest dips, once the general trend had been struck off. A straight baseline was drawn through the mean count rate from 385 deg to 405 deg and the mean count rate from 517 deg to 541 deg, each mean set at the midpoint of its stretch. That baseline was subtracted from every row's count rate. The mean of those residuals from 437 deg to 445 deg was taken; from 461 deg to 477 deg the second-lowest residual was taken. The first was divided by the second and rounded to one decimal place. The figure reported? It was 2.6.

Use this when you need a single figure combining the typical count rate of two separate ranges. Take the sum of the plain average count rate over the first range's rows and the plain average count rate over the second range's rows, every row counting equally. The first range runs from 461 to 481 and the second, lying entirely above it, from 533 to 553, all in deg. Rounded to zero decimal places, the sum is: 71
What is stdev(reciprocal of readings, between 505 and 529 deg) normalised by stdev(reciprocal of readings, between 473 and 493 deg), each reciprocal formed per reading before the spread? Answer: 0.8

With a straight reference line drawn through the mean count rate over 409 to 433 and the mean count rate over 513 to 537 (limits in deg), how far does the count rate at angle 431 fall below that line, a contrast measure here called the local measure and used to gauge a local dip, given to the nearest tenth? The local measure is -3.4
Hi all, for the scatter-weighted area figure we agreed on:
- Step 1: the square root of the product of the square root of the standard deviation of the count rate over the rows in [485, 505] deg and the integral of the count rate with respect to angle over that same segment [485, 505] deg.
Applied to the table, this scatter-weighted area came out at 29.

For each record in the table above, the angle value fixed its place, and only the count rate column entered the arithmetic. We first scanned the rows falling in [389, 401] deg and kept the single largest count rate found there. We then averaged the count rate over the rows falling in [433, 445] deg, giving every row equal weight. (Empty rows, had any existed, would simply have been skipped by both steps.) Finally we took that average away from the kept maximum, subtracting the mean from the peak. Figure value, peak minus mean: 2.9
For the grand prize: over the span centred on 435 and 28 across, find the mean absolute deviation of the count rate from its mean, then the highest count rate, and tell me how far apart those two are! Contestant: 39.3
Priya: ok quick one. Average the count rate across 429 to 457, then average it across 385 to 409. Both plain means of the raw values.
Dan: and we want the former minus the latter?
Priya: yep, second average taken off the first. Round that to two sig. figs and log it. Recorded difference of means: -3.8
